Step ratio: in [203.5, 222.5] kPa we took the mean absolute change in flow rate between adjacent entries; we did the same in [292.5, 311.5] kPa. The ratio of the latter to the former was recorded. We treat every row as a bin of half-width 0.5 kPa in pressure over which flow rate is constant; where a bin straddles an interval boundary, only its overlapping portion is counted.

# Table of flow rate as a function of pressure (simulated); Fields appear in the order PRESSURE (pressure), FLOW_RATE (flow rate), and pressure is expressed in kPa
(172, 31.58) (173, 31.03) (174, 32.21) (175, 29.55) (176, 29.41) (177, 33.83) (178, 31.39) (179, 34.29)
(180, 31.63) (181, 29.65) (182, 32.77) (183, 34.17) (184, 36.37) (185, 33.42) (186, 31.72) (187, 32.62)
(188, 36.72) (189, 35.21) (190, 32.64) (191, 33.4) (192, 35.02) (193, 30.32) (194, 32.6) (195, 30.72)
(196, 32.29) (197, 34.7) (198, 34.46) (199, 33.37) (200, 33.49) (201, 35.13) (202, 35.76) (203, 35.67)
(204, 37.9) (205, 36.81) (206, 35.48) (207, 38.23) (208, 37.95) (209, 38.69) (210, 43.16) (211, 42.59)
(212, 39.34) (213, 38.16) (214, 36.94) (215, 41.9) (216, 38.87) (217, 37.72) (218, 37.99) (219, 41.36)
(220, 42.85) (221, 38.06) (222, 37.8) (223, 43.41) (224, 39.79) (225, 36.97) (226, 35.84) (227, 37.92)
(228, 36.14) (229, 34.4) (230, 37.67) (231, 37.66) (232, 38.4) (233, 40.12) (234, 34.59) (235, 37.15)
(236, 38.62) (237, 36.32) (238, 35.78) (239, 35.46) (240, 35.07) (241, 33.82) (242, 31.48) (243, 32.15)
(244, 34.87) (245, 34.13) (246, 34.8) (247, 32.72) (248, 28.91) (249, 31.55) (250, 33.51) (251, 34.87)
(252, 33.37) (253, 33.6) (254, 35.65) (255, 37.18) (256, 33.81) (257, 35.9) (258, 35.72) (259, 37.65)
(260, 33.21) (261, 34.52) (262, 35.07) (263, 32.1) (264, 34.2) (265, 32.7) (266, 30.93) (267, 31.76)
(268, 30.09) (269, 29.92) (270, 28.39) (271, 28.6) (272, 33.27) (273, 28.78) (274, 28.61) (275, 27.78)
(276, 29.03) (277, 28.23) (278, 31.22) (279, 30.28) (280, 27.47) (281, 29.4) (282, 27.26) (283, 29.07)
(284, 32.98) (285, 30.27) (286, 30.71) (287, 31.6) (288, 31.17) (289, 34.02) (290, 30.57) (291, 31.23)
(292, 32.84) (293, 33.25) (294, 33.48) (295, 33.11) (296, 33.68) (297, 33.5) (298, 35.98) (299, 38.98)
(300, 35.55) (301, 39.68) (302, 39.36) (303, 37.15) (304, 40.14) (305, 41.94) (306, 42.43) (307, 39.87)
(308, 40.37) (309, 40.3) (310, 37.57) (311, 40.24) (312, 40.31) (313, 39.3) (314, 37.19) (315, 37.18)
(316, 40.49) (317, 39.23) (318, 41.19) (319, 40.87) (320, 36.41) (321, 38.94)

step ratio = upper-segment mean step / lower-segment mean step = 0.85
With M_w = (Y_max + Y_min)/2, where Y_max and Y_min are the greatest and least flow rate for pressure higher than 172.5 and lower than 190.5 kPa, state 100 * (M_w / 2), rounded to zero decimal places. 1653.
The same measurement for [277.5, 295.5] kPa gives 1532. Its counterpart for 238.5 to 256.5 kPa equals 1652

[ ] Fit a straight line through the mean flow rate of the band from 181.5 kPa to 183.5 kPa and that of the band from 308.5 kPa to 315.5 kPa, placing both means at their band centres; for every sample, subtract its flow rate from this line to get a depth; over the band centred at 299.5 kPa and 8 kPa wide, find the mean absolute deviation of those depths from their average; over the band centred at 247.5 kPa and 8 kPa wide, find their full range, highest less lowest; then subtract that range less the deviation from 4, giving -0.1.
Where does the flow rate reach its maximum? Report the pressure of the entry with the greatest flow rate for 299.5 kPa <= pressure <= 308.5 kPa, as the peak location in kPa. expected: 306 kPa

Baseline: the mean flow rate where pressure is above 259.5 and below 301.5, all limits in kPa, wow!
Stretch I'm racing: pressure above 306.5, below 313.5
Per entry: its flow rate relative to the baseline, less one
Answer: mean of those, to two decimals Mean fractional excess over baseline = 0.25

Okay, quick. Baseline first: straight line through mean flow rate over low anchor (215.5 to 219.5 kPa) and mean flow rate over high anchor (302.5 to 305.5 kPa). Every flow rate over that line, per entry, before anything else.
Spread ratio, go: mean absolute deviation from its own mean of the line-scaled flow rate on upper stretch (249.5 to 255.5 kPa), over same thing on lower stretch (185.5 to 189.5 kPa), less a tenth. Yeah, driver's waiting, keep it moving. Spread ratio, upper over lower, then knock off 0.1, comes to 0.52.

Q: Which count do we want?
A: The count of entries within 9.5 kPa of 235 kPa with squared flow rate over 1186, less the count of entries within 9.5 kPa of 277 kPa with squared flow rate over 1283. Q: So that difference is 15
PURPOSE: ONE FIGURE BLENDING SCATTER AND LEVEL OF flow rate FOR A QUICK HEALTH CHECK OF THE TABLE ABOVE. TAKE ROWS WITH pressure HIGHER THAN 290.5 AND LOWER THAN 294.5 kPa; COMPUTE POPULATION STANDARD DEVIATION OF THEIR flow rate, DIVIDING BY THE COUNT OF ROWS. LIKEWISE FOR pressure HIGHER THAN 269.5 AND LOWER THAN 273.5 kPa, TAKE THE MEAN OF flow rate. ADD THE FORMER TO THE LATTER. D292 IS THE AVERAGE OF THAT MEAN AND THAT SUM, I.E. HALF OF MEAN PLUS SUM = 30.2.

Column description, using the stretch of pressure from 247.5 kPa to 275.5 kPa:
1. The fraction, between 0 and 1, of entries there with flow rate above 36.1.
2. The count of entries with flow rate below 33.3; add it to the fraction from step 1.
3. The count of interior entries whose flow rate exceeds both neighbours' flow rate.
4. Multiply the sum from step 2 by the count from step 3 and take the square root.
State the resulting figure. 11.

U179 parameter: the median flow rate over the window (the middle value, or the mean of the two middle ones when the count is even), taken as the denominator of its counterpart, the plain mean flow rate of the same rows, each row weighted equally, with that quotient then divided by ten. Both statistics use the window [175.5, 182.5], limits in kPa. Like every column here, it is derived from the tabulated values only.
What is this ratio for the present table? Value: 0.101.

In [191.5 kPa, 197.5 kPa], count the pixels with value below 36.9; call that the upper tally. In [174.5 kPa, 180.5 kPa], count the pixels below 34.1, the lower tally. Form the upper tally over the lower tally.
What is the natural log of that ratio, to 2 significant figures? 0.18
